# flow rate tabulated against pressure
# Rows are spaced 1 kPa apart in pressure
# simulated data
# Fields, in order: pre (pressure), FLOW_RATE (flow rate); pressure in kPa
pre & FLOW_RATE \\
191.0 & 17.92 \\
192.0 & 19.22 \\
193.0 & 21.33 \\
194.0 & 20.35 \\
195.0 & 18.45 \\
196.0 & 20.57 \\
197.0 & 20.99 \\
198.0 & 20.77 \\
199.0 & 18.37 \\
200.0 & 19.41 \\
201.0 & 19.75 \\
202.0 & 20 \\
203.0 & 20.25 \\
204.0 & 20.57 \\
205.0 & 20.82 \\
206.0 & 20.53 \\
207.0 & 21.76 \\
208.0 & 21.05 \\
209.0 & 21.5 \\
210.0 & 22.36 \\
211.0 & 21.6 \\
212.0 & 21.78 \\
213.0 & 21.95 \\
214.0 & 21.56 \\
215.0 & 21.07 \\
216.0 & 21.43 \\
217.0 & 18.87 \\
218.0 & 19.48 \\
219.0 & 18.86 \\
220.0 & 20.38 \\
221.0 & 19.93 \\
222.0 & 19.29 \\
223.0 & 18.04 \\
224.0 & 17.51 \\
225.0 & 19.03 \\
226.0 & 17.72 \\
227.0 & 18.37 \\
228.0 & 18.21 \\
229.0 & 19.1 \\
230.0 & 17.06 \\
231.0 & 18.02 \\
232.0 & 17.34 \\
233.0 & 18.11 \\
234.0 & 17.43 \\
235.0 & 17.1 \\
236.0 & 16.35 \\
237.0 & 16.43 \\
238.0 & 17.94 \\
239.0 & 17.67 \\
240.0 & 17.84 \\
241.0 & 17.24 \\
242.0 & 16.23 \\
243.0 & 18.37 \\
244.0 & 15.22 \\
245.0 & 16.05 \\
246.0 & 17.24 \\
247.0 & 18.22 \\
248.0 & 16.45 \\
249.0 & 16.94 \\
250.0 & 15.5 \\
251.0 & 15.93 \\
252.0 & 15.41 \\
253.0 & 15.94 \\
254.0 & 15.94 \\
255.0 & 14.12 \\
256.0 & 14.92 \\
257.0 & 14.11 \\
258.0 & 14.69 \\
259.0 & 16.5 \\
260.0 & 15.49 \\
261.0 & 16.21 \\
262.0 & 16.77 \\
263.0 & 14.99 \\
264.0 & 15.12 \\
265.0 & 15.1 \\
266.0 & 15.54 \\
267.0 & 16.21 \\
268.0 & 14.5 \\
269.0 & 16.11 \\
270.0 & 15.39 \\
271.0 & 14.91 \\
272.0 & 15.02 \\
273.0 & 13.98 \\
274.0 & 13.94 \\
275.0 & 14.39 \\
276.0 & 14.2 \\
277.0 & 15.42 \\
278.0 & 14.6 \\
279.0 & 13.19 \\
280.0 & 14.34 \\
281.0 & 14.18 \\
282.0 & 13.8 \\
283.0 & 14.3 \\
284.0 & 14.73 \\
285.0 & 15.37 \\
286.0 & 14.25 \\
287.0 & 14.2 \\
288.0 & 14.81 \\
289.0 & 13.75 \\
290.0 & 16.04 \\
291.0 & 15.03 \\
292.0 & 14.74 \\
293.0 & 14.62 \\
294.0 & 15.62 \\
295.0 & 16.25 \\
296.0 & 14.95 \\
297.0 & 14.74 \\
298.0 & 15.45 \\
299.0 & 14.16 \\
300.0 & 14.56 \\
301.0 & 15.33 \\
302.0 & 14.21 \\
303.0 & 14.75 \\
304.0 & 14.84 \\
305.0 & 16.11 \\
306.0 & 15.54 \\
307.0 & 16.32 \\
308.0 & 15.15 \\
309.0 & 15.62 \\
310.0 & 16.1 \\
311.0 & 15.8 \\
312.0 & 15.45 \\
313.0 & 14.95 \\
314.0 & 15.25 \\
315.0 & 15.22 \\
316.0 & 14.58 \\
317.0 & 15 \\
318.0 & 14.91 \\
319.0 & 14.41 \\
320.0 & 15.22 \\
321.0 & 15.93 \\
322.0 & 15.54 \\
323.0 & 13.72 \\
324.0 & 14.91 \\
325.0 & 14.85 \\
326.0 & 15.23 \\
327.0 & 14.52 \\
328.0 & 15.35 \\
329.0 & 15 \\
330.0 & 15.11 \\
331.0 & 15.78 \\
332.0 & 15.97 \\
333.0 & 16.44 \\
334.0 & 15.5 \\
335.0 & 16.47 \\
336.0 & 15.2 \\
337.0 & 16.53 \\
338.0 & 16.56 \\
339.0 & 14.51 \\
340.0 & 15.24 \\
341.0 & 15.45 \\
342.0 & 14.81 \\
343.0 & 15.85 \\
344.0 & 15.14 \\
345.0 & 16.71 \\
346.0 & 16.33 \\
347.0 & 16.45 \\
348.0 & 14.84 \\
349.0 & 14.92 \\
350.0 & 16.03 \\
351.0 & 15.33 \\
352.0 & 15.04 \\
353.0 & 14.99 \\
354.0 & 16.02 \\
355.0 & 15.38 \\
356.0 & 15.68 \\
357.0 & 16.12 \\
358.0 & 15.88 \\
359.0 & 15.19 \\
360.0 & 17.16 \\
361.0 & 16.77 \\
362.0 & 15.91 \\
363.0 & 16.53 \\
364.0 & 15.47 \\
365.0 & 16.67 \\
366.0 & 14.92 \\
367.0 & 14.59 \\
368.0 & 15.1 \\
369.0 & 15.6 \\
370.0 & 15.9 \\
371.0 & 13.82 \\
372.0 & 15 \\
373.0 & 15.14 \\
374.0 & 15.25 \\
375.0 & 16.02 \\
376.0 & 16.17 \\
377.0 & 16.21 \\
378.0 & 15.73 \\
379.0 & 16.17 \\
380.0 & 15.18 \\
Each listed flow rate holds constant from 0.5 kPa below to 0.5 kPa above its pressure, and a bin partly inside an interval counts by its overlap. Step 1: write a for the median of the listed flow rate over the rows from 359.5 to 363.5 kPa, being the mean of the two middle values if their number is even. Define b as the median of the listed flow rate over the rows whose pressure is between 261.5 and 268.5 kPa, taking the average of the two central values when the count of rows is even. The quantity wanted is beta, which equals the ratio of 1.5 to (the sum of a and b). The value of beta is 0.047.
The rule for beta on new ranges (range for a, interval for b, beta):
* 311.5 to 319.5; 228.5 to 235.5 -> 0.046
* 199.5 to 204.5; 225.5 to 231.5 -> 0.039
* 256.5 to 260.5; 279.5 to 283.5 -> 0.051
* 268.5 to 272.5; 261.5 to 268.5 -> 0.049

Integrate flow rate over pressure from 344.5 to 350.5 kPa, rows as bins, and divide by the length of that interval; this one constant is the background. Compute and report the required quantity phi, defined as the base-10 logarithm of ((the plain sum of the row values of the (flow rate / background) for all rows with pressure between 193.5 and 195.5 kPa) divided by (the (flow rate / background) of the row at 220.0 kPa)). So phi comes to 0.28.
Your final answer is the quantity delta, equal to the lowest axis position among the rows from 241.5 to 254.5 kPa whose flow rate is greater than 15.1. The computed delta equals 242.0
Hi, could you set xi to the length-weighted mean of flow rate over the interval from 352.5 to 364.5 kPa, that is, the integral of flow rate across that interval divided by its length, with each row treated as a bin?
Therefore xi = 15.9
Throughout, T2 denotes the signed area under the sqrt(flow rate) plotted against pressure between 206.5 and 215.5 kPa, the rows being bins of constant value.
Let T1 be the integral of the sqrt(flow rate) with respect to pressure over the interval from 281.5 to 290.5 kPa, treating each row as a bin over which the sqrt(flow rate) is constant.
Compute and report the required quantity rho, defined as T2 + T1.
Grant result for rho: 76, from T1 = 34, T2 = 42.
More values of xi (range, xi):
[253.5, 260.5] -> 15.1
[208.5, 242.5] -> 18.9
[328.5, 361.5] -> 15.7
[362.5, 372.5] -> 15.4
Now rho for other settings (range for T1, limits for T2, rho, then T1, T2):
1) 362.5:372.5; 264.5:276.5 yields 86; 39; 46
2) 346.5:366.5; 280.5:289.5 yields 114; 79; 34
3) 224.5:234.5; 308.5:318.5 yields 82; 42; 39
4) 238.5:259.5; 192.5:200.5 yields 120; 85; 36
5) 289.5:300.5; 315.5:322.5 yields 70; 43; 27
